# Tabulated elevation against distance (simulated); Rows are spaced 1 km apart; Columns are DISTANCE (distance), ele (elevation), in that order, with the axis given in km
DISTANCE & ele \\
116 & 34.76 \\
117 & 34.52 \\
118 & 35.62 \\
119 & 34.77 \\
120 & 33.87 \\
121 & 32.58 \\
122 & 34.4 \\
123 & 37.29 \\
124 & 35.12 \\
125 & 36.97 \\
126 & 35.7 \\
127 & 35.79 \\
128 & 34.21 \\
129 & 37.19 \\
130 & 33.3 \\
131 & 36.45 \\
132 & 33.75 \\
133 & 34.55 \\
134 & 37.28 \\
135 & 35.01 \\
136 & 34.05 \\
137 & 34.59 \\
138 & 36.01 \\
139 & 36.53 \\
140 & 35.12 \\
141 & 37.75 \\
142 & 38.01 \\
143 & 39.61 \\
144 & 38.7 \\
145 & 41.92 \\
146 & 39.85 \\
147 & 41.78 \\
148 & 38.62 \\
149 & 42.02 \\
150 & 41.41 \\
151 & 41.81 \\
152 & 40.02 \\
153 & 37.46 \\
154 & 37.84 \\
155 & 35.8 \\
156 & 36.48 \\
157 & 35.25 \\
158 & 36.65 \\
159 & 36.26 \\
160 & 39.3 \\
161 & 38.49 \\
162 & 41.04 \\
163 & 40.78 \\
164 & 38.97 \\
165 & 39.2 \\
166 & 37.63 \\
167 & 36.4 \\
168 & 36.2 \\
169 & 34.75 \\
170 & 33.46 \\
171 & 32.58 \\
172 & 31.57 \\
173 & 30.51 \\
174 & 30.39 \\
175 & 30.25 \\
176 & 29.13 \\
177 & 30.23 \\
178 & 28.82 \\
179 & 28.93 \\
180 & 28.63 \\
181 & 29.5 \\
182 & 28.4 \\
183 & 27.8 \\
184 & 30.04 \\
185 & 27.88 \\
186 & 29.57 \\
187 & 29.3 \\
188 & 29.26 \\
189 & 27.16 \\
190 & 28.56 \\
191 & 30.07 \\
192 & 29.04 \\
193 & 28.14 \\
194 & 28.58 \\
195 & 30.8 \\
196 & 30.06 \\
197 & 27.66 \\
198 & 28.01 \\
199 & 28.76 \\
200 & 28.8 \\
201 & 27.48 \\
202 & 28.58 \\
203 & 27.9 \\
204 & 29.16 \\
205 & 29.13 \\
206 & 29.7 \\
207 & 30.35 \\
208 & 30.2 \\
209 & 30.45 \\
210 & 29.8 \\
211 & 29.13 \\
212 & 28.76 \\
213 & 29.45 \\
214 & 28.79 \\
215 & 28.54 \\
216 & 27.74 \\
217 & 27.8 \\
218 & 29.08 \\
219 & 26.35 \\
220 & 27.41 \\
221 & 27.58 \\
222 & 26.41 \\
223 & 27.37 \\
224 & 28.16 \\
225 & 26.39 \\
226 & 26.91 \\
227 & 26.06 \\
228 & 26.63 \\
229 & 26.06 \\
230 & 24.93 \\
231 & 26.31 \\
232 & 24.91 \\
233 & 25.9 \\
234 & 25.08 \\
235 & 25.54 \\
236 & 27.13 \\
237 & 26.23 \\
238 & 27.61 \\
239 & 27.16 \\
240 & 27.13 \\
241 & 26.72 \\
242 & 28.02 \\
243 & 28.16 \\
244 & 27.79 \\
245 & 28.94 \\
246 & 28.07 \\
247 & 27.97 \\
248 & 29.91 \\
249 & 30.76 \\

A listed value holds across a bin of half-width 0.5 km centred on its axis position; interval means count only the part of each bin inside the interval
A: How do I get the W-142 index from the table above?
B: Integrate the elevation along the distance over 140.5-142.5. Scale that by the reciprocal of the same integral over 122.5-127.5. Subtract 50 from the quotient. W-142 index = -49.6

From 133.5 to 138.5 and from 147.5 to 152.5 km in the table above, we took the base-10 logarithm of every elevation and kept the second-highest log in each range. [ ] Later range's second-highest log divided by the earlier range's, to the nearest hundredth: 1.04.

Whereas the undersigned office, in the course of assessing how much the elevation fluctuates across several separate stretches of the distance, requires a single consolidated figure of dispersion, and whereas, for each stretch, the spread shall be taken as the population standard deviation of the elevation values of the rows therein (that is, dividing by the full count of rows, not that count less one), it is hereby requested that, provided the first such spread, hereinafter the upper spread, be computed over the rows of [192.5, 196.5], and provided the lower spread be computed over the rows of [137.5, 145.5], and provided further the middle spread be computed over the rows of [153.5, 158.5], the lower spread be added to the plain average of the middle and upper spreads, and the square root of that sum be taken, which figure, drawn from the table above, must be 1.73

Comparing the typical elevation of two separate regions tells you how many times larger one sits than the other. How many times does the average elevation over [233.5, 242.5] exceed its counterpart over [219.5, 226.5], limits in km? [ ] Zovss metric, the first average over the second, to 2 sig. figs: 0.98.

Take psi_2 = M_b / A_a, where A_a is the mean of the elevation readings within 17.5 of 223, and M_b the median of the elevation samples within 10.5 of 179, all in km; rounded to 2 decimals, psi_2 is 1.07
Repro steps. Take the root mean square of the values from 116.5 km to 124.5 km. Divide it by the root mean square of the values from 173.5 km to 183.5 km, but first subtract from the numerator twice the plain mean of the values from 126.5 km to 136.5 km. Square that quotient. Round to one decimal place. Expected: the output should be 1.5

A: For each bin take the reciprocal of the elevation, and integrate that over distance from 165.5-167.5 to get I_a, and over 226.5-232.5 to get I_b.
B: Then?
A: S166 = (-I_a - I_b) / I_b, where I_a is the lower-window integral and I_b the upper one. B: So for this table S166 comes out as -1.23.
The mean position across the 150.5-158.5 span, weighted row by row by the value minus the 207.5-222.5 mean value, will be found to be 154.1 km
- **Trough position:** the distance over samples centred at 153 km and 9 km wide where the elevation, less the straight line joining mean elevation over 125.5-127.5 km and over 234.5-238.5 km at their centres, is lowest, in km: 157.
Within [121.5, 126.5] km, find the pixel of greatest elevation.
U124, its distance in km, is 123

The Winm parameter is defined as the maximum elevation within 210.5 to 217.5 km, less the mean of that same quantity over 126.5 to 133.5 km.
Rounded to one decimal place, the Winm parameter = -5.6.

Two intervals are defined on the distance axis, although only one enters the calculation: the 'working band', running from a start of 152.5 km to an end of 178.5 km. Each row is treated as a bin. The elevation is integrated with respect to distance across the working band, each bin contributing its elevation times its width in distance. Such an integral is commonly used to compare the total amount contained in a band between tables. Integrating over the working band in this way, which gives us 915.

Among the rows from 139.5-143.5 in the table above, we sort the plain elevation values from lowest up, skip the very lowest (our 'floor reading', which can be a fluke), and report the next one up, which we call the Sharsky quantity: 37.75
